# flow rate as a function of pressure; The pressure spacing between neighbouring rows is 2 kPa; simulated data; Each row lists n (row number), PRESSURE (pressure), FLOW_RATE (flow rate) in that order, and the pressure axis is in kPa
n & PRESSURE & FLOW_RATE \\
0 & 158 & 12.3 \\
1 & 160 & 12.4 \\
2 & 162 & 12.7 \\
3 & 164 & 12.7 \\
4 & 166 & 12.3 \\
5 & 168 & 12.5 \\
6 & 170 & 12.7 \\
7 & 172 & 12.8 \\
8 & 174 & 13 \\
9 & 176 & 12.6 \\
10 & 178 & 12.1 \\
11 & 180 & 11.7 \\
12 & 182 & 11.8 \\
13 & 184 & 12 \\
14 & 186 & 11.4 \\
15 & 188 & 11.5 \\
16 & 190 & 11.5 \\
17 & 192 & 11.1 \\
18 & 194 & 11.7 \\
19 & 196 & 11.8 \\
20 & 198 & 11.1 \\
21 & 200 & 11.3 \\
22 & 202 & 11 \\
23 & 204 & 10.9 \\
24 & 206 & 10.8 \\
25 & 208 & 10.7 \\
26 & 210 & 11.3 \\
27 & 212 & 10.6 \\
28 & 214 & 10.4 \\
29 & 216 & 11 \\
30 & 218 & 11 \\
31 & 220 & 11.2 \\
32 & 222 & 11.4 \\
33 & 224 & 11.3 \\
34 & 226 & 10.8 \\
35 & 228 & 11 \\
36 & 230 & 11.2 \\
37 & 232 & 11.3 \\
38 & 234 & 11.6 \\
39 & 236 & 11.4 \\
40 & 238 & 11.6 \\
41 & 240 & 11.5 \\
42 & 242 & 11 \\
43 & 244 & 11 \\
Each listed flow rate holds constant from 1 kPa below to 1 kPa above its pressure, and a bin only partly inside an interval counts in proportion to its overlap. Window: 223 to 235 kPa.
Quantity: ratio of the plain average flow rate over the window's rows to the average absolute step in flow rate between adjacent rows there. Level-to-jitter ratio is 43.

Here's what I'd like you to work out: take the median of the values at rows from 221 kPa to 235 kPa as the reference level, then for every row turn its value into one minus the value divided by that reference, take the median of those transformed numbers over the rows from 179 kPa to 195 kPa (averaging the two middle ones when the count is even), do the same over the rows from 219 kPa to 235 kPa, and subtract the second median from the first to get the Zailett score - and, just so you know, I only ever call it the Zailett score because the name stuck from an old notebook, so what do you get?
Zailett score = -0.031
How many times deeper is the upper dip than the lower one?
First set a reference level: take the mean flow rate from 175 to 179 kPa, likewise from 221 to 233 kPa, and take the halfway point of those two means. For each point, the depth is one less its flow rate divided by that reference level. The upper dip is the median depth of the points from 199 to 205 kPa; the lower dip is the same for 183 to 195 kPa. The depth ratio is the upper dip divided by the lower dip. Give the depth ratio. 2.9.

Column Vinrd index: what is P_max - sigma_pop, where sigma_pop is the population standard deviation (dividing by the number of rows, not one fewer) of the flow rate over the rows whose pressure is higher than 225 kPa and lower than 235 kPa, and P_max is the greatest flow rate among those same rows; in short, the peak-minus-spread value 11.3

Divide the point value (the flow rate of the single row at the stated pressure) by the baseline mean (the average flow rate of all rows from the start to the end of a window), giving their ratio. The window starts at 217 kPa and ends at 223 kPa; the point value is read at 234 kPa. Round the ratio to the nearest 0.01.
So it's 1.04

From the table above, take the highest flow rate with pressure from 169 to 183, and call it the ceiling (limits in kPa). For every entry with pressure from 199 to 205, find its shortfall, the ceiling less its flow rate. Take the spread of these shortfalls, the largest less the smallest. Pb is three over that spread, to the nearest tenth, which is 7.5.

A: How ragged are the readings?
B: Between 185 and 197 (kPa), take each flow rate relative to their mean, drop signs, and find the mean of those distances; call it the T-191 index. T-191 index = 0.17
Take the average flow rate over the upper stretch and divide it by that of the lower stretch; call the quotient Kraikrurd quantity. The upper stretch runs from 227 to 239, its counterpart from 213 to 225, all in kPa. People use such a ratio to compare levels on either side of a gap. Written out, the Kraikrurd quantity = 1.03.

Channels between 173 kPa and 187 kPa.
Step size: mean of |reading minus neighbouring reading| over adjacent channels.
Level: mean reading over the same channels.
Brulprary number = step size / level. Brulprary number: 0.030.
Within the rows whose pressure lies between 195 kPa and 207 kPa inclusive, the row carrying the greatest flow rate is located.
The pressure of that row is 196 kPa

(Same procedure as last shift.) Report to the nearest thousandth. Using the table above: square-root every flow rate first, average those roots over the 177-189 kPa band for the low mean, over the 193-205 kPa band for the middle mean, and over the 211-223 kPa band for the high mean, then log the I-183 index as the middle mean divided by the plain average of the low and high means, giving 0.998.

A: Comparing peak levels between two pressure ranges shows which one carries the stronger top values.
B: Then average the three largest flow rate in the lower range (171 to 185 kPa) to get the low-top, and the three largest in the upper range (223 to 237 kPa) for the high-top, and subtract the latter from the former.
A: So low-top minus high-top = 1.37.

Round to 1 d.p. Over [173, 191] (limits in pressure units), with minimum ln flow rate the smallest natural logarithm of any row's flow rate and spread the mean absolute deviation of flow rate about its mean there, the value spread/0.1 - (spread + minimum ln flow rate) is 1.3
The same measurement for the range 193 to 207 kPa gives 0.5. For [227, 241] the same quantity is -0.8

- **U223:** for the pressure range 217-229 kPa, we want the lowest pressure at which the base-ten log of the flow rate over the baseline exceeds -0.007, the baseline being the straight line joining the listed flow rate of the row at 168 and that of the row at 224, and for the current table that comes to 222 kPa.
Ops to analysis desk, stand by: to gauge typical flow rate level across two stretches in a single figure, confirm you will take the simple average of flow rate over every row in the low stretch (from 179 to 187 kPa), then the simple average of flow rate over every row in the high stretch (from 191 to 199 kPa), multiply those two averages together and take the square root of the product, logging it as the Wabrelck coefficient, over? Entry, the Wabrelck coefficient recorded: 11.6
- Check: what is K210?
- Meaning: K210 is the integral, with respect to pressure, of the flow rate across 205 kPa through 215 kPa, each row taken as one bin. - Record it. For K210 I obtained 108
